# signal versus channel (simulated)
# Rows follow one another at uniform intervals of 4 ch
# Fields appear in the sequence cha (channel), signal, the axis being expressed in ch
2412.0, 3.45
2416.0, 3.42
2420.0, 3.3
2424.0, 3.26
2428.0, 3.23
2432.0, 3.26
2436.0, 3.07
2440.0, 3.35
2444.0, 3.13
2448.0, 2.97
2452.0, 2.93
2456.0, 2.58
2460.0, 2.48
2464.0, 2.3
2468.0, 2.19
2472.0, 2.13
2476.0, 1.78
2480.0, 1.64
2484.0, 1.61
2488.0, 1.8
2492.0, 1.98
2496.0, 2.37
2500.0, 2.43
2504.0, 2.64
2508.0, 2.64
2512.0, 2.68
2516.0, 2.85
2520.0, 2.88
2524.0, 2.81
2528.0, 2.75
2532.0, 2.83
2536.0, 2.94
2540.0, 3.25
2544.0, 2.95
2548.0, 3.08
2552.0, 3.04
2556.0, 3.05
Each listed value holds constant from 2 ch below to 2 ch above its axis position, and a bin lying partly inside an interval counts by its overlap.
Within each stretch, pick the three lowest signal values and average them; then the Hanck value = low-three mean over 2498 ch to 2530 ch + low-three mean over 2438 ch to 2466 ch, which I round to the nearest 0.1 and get 5.0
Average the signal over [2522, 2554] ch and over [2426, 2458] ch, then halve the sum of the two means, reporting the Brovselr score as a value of 3.01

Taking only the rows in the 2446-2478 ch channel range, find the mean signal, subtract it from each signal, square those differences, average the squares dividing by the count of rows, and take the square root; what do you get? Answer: 0.38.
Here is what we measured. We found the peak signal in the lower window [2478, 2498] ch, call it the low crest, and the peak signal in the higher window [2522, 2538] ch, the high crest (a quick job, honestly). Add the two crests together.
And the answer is 5.3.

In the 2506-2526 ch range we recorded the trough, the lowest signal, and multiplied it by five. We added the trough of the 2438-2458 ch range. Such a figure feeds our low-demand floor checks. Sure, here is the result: 15.8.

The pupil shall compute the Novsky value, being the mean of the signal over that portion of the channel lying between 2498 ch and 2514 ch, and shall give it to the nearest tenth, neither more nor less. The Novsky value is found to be 2.6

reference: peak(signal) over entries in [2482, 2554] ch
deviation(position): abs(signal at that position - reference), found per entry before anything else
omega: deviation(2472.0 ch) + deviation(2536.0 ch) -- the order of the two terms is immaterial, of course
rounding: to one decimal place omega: 1.4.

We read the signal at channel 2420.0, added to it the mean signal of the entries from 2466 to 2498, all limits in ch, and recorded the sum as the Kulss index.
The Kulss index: 5.24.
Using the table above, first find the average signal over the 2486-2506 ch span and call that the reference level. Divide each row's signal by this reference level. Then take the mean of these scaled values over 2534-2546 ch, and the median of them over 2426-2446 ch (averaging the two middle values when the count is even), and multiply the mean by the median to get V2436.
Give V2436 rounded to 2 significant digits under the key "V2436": 2.0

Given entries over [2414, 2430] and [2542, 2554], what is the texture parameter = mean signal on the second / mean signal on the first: 0.92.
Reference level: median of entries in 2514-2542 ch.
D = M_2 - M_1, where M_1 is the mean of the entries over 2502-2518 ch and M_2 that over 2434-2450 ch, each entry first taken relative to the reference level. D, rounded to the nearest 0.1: 0.4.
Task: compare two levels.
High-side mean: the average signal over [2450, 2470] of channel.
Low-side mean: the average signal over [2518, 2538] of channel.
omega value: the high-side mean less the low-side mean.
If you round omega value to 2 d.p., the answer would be -0.35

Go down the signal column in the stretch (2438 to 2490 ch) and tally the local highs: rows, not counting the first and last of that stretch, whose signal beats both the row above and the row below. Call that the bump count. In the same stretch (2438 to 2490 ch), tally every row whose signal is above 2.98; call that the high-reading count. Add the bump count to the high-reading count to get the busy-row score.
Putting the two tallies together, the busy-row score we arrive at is 2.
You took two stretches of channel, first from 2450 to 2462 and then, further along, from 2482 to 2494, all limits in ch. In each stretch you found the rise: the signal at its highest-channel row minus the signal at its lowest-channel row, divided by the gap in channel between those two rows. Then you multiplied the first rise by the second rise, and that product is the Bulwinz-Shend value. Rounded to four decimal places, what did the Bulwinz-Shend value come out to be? -0.0026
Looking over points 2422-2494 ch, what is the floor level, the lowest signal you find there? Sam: 1.61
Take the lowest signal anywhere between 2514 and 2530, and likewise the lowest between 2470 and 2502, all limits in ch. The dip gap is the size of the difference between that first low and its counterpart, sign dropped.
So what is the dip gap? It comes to 1.1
